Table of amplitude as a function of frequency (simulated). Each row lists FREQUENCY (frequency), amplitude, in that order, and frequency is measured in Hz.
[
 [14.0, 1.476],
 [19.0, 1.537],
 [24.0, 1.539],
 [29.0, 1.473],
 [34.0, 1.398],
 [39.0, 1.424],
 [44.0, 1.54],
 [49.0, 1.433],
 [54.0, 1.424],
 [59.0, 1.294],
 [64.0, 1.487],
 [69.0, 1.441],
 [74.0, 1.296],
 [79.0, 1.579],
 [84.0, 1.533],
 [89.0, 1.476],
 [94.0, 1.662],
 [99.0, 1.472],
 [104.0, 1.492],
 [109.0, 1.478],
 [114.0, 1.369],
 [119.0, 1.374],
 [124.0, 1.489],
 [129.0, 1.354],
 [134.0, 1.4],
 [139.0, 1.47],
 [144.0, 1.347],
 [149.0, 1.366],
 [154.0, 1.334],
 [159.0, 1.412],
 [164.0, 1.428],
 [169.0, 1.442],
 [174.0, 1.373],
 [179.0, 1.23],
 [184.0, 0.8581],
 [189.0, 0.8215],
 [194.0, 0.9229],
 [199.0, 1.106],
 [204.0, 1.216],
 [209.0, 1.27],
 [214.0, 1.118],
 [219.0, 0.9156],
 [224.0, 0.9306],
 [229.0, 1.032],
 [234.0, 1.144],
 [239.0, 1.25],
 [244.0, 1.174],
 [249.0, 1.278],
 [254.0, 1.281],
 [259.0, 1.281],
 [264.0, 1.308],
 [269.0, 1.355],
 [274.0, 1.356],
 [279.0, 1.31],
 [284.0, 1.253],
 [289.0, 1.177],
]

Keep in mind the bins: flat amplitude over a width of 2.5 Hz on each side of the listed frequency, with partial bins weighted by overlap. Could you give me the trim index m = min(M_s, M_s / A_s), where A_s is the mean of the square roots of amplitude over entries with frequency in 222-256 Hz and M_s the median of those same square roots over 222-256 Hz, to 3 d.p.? 1.009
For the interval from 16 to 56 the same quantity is 0.994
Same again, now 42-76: 1.006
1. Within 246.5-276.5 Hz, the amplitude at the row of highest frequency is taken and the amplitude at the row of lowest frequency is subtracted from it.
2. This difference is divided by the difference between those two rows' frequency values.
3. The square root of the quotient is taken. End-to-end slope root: 0.056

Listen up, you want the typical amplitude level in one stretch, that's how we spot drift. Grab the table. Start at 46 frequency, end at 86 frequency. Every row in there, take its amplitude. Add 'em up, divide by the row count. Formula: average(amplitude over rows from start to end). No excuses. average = 1.44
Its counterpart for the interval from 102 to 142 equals 1.43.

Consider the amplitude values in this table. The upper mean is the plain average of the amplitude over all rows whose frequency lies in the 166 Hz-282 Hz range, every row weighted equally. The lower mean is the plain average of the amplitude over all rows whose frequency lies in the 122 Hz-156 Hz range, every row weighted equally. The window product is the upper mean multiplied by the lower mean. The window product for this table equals 1.64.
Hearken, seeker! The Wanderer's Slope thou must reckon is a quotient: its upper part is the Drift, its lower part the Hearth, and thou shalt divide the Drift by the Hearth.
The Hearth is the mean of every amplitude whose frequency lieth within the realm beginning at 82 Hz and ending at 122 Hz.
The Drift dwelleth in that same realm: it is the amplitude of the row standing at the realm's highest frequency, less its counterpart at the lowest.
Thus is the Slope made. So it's -0.11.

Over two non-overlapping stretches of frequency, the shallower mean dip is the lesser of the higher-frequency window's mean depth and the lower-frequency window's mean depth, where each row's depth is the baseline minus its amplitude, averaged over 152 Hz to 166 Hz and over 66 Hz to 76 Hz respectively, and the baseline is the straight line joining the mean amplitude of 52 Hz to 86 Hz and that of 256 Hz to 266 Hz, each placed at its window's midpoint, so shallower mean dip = -0.02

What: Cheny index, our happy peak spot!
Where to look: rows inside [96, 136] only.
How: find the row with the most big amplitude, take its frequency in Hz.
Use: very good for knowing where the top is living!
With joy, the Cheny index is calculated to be 104.0 Hz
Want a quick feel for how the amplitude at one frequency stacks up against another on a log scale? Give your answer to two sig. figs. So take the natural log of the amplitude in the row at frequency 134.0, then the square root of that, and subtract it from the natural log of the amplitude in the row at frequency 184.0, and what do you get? -0.73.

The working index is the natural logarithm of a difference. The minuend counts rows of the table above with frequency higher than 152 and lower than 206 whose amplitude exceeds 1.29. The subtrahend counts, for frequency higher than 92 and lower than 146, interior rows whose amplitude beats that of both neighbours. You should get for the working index 0.7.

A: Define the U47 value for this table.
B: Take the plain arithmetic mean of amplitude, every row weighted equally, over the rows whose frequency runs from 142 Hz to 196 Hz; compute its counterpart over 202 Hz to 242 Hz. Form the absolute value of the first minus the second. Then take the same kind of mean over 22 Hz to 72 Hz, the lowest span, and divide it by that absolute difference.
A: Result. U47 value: 12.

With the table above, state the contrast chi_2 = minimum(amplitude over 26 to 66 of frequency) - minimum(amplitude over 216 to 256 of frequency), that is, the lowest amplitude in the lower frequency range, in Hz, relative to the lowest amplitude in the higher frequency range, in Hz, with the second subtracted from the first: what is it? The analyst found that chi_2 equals 0.4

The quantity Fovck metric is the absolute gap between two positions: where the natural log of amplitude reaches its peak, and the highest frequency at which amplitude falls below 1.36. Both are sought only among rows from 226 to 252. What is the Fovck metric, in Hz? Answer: 0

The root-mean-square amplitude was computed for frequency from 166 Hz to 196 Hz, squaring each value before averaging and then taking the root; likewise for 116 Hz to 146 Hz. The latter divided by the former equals 1.2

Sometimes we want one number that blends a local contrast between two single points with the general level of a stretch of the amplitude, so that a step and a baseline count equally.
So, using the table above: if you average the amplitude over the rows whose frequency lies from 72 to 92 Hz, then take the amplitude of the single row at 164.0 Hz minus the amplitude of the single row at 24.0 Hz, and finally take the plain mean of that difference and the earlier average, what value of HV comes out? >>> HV 0.68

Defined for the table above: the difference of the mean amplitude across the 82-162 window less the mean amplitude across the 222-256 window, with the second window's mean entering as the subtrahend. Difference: 0.28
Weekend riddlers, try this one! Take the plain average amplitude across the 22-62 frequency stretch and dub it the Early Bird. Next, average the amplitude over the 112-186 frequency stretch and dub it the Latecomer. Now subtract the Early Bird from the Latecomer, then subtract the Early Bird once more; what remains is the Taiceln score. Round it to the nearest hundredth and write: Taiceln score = -1.53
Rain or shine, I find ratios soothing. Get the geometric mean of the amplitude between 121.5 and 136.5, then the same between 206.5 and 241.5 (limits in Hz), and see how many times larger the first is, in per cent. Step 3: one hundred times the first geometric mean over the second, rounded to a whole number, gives 130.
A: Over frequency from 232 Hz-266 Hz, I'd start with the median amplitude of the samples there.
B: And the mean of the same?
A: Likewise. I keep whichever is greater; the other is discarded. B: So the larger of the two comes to 1.28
